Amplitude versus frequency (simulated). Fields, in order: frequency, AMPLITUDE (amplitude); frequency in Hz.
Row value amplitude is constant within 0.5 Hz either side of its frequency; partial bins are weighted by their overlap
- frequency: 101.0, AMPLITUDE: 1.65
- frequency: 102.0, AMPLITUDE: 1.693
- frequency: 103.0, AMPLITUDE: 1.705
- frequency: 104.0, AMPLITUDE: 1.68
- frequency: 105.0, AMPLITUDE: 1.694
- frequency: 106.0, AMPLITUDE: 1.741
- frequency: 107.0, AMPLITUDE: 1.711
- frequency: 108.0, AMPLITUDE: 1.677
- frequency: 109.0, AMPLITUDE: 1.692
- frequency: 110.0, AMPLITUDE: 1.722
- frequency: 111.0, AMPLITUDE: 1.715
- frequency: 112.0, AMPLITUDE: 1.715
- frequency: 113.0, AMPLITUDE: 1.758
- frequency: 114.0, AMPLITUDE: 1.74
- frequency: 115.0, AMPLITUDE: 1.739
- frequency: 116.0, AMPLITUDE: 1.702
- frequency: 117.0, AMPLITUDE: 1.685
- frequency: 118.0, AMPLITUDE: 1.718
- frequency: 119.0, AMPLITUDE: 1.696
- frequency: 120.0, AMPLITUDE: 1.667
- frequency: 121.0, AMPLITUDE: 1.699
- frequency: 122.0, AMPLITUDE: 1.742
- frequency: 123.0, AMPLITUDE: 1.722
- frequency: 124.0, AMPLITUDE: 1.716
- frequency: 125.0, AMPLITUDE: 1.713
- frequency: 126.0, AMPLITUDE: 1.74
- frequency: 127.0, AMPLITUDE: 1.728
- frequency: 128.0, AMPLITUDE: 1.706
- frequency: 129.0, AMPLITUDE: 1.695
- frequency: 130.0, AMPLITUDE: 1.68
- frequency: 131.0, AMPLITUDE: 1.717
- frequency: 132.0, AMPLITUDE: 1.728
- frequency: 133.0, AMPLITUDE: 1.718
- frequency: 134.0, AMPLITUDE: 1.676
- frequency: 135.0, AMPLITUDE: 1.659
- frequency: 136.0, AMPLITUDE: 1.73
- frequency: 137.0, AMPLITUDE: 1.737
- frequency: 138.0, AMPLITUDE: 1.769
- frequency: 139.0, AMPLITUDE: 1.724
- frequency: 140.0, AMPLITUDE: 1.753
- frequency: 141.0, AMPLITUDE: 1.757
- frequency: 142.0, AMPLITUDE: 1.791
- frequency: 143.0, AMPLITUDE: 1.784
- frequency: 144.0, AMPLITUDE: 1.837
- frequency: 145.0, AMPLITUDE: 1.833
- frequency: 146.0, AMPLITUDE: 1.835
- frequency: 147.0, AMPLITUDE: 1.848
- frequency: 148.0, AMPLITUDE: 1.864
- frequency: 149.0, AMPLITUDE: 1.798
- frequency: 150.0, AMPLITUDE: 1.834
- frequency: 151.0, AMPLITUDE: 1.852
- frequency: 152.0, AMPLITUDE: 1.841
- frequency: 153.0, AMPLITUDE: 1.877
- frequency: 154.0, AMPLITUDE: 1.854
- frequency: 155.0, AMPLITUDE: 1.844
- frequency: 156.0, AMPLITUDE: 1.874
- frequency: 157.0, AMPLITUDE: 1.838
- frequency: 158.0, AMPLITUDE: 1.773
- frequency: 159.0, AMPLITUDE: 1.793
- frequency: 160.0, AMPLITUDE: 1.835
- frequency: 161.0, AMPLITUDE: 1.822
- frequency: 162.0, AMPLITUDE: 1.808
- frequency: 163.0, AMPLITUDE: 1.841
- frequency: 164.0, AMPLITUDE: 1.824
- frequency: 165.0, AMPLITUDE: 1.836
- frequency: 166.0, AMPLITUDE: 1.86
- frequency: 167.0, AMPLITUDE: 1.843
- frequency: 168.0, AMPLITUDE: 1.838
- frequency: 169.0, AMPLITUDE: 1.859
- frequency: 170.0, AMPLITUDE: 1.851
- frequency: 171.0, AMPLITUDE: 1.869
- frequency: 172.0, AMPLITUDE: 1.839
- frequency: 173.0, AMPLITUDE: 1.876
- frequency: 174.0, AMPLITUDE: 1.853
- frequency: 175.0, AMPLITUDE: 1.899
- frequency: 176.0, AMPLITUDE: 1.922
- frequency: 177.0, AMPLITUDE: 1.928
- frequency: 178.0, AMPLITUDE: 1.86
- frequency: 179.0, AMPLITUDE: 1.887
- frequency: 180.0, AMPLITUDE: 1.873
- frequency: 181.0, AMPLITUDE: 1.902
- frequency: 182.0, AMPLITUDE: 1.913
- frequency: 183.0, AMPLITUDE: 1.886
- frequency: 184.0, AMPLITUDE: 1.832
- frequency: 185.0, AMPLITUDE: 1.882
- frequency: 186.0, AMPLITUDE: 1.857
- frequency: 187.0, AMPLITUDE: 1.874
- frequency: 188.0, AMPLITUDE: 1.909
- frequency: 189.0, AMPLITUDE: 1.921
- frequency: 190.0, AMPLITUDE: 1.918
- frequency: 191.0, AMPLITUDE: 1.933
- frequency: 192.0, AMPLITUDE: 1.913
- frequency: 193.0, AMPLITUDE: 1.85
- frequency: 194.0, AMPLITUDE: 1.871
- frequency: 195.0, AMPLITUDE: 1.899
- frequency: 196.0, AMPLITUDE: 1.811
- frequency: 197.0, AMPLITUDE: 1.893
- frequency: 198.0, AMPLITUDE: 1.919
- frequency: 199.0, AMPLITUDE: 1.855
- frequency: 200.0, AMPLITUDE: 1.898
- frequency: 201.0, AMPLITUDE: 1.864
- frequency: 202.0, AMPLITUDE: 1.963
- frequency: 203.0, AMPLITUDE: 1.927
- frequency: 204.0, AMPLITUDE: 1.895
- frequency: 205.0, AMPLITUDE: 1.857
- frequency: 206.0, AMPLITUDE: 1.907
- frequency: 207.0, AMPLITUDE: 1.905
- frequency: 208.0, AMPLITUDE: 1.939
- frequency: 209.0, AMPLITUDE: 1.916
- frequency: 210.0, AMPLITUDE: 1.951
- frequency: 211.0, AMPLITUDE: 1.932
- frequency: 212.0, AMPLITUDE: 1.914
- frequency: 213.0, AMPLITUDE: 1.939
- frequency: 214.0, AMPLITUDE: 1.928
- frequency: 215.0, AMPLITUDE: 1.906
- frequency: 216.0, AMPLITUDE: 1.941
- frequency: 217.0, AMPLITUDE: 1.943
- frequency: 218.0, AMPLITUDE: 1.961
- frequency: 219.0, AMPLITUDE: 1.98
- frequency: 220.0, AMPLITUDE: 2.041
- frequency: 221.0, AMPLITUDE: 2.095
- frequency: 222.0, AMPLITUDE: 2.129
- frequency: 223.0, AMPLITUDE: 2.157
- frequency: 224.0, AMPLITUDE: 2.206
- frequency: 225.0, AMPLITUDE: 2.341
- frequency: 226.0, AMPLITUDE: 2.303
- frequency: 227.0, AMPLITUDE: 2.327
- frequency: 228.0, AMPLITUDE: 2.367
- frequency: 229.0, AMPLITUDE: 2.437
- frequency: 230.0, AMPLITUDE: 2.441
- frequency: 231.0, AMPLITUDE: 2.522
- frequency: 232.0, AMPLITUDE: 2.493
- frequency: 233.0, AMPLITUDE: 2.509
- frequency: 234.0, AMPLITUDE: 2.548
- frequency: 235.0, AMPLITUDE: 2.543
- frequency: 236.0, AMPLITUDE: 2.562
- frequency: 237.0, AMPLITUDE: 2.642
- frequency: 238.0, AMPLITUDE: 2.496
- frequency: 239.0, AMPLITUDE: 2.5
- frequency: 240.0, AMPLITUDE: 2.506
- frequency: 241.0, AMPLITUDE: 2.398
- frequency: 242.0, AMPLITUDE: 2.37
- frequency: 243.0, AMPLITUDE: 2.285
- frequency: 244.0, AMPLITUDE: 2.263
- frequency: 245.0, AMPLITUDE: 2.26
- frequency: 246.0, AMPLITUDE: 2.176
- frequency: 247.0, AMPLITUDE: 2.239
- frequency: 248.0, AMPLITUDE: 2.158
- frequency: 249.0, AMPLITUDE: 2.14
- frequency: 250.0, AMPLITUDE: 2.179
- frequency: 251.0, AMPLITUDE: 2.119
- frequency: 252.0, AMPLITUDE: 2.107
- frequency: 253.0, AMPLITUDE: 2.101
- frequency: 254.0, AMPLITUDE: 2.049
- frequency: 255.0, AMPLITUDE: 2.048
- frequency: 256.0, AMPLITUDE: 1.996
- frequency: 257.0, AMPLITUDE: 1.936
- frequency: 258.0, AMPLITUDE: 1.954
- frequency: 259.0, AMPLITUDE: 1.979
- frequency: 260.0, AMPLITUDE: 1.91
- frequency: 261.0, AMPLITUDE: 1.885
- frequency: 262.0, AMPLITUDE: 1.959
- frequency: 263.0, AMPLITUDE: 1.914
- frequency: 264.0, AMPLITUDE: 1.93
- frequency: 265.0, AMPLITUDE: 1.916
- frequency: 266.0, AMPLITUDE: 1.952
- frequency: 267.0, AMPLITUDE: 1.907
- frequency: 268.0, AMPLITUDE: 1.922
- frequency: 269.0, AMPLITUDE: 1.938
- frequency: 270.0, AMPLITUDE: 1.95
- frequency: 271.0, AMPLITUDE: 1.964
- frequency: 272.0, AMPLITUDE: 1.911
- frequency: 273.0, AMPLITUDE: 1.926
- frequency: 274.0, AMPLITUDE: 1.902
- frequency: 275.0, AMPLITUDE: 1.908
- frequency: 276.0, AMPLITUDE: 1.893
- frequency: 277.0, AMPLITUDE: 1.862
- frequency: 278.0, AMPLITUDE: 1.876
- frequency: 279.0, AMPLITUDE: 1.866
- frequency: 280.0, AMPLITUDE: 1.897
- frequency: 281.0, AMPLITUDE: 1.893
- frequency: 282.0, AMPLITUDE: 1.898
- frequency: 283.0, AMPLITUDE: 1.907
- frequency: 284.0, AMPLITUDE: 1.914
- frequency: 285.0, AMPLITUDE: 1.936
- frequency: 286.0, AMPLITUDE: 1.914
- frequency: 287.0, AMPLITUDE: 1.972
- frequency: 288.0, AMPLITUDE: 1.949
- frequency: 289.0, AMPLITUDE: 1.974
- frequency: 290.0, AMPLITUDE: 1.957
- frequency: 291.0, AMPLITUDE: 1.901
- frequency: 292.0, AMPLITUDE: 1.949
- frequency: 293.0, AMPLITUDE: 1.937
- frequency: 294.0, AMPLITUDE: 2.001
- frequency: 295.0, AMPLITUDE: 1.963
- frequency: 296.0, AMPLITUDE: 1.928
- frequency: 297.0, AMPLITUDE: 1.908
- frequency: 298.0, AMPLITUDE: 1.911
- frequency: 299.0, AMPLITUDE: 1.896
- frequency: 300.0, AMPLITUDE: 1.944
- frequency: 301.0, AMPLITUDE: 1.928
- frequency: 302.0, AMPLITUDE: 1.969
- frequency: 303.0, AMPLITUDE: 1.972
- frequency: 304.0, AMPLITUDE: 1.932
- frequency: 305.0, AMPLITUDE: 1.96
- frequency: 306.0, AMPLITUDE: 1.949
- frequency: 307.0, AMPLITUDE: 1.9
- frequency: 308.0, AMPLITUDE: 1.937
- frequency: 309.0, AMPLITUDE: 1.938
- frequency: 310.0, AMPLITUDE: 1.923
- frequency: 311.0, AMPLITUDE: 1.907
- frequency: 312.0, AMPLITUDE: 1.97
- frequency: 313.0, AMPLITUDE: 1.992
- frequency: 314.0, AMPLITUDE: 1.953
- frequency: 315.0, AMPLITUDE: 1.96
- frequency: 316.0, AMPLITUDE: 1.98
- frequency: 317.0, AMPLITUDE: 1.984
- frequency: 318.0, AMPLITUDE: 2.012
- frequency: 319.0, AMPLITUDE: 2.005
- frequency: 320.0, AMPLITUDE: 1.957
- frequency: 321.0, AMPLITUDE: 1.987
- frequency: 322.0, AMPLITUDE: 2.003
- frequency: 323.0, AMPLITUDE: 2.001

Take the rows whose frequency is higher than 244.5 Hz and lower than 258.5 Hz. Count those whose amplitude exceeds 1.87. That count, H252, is 14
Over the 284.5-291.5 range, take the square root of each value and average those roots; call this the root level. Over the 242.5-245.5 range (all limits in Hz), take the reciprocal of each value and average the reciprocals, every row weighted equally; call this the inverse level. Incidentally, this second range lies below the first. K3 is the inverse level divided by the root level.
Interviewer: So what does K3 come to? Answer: 0.316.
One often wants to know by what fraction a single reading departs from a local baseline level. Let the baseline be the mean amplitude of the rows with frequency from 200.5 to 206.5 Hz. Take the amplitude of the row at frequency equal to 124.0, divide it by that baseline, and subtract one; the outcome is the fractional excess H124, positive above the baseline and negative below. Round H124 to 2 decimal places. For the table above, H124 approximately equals -0.10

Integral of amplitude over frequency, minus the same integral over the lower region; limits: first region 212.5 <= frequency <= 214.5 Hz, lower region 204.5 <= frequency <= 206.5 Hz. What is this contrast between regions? 0.10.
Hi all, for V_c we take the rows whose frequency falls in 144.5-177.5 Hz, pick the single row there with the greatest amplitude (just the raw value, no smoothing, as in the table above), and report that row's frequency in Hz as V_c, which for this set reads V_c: 177.0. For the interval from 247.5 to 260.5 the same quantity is 250.0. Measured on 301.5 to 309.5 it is 303.0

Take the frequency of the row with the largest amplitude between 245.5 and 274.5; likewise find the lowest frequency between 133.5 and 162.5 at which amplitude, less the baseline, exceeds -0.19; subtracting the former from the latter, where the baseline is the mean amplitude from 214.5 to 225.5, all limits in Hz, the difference -94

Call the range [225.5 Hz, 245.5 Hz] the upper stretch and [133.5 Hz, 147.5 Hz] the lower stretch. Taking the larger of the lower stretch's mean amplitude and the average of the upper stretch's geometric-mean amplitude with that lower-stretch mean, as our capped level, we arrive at 2.1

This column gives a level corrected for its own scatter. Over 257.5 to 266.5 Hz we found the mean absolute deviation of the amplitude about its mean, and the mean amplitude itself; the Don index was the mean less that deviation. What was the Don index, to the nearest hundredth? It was 1.91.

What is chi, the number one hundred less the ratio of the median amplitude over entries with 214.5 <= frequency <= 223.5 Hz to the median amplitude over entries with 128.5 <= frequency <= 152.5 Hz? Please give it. 98.9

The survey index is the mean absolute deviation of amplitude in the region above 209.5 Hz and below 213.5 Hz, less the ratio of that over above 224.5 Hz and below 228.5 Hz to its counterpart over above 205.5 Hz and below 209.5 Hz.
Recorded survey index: -1.7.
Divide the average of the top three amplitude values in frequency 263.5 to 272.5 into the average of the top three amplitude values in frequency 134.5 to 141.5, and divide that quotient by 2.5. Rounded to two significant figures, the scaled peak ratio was 0.36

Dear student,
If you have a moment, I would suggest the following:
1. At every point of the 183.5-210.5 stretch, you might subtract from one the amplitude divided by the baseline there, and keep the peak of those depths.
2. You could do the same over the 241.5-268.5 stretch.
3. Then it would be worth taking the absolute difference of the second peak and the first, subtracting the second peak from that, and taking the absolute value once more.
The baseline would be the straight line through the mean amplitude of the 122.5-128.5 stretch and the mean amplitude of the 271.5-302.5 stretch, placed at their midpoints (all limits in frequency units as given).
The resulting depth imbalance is 0.00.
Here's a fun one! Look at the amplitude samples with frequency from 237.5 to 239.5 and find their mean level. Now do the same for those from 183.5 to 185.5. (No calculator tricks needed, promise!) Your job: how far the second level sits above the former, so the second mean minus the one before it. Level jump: -0.64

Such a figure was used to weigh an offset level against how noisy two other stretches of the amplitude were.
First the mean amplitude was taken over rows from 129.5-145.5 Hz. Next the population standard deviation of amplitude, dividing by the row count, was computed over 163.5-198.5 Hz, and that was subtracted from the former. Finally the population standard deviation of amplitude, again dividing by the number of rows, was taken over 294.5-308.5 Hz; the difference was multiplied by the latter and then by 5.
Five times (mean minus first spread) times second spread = 0.21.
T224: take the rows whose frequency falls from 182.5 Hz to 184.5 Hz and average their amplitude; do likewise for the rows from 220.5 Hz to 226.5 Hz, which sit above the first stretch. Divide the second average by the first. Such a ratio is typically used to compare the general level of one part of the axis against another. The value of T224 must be 1.19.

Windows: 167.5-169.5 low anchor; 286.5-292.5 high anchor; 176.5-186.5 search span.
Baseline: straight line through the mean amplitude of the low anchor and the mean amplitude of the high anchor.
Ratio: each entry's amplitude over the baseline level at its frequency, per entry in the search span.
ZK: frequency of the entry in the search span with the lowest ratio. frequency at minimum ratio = 184.0 Hz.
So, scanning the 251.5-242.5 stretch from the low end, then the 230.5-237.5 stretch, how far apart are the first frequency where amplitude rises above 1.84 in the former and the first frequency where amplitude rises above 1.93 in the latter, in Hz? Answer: 12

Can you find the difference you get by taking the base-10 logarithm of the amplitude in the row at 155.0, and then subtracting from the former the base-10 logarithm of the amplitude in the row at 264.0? -0.020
